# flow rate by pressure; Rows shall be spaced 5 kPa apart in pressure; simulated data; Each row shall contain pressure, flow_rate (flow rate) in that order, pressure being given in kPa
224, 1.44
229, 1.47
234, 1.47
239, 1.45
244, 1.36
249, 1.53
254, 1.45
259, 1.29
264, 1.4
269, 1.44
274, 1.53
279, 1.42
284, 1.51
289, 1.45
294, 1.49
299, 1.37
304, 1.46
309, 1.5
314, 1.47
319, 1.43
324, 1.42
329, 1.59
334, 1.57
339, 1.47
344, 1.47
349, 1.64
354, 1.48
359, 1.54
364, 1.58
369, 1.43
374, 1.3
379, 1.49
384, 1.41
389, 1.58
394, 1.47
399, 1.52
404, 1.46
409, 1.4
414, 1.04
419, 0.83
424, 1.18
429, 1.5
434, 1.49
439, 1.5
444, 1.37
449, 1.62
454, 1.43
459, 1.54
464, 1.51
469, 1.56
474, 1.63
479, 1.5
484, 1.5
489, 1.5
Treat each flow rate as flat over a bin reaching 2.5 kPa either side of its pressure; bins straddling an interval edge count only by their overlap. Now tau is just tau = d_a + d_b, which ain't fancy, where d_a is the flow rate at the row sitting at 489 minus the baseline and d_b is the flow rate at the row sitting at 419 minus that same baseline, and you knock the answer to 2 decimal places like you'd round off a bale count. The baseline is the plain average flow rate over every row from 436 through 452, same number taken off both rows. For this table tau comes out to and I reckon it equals -0.66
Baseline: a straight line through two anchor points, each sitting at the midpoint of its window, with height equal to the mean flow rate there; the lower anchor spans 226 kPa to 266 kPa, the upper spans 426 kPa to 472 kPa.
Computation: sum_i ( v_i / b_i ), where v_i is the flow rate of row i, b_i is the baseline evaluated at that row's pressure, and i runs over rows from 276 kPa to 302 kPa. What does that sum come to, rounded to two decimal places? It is 5.02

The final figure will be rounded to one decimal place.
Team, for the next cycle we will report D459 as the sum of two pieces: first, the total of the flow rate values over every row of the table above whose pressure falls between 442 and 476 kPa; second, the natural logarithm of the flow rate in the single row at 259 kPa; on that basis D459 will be 10.9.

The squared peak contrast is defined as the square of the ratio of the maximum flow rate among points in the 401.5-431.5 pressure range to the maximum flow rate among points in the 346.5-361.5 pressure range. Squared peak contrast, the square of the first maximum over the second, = 0.84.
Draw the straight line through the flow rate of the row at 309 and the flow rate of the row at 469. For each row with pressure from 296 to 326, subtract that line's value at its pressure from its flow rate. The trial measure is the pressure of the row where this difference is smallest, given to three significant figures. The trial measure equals 299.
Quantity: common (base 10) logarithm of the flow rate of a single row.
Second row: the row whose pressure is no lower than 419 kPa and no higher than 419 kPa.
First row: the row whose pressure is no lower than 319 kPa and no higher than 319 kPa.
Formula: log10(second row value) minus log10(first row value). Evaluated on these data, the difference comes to -0.24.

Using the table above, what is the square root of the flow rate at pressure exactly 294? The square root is 1.22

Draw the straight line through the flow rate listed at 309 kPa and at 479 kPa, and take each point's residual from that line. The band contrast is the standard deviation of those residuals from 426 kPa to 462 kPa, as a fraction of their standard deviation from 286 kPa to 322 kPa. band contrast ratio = 1.8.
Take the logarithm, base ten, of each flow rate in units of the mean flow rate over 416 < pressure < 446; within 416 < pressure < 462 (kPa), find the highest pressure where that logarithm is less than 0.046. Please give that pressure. 454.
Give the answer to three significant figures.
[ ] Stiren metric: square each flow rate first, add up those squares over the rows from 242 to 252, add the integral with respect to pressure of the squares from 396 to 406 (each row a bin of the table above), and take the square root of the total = 5.14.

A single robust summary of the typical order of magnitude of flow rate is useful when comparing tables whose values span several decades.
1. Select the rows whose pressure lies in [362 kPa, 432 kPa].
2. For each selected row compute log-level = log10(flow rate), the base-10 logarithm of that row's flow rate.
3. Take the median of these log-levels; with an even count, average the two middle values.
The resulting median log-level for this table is 0.160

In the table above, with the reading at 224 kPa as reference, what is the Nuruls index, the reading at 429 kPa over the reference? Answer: 1.04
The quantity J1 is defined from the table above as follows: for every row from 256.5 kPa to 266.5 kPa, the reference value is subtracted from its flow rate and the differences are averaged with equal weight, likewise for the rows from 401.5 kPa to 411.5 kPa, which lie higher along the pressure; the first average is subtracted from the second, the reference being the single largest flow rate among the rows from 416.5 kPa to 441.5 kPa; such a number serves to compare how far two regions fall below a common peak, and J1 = 0.085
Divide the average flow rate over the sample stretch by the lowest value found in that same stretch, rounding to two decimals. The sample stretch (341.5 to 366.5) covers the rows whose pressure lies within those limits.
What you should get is 1.05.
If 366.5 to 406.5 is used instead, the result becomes 1.12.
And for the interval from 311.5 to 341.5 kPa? 1.05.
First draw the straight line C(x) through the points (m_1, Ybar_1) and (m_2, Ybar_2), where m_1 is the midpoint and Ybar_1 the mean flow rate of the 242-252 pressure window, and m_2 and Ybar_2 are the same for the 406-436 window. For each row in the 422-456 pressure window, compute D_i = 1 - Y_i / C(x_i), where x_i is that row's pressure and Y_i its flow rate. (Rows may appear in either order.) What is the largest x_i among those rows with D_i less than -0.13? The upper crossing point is 454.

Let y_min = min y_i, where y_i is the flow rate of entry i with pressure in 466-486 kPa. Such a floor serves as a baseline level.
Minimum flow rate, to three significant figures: 1.50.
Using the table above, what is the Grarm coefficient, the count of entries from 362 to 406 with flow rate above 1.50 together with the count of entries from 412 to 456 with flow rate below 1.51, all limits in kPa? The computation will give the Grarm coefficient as 11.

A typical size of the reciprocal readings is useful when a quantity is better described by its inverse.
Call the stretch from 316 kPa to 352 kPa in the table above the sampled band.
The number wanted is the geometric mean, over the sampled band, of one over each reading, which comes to 0.66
